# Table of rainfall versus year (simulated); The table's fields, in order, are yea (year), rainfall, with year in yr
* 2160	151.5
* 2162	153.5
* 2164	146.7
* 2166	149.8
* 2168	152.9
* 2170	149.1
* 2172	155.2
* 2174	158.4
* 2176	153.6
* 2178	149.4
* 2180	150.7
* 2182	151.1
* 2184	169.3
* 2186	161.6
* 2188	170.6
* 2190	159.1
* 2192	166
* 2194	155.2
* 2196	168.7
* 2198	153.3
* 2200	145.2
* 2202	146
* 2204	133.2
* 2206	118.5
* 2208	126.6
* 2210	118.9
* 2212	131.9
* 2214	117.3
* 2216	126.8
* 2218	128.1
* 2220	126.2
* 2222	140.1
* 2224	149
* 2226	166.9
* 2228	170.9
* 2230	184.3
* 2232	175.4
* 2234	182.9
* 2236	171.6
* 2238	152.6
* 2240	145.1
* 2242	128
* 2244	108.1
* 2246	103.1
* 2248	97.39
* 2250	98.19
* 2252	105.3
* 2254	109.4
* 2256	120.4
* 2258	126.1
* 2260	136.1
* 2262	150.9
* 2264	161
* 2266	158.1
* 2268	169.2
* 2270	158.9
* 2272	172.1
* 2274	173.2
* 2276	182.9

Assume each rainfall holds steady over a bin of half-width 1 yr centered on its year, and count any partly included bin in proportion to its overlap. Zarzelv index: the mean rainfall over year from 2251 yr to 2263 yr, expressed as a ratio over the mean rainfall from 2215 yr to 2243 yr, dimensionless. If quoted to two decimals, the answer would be 0.81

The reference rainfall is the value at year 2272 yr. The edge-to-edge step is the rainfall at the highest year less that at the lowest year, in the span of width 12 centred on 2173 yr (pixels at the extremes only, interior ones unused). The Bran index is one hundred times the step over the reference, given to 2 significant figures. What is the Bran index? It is -2.0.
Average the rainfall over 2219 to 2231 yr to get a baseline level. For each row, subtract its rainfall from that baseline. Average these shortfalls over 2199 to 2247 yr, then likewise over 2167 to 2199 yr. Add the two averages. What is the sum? 13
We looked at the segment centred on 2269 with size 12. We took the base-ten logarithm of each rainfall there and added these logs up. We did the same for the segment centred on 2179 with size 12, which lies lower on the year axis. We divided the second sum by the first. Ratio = 0.988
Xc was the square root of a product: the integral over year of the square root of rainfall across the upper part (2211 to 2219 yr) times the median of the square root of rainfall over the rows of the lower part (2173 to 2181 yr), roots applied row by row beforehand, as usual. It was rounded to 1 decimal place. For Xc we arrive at 33.3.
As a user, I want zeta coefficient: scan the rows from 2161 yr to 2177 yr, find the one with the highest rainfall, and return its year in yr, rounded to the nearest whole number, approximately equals 2174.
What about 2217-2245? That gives 2230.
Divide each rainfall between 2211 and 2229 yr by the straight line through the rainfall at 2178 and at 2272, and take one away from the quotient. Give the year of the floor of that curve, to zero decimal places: 2214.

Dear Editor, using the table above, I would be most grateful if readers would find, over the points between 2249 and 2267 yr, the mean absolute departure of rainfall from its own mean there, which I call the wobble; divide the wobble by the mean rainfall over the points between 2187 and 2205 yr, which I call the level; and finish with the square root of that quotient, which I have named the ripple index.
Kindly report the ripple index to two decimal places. 0.36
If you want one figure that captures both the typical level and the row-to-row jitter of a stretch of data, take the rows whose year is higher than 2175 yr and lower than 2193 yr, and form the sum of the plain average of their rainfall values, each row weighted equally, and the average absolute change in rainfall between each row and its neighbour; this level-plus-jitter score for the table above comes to 166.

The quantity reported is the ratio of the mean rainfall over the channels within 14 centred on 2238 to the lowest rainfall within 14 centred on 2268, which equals 1.01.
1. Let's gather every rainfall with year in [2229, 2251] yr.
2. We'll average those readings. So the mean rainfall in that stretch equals 141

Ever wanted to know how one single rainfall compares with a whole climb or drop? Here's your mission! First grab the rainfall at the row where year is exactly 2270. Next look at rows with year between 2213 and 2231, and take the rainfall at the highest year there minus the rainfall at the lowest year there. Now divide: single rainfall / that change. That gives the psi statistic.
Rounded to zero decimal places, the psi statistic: 2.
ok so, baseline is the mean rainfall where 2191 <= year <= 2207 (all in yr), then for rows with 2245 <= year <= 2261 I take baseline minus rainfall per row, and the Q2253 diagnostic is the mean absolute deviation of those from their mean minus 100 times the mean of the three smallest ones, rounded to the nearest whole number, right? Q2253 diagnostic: -2061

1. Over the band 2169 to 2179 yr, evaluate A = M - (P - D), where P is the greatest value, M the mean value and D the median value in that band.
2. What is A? 148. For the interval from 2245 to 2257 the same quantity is 89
